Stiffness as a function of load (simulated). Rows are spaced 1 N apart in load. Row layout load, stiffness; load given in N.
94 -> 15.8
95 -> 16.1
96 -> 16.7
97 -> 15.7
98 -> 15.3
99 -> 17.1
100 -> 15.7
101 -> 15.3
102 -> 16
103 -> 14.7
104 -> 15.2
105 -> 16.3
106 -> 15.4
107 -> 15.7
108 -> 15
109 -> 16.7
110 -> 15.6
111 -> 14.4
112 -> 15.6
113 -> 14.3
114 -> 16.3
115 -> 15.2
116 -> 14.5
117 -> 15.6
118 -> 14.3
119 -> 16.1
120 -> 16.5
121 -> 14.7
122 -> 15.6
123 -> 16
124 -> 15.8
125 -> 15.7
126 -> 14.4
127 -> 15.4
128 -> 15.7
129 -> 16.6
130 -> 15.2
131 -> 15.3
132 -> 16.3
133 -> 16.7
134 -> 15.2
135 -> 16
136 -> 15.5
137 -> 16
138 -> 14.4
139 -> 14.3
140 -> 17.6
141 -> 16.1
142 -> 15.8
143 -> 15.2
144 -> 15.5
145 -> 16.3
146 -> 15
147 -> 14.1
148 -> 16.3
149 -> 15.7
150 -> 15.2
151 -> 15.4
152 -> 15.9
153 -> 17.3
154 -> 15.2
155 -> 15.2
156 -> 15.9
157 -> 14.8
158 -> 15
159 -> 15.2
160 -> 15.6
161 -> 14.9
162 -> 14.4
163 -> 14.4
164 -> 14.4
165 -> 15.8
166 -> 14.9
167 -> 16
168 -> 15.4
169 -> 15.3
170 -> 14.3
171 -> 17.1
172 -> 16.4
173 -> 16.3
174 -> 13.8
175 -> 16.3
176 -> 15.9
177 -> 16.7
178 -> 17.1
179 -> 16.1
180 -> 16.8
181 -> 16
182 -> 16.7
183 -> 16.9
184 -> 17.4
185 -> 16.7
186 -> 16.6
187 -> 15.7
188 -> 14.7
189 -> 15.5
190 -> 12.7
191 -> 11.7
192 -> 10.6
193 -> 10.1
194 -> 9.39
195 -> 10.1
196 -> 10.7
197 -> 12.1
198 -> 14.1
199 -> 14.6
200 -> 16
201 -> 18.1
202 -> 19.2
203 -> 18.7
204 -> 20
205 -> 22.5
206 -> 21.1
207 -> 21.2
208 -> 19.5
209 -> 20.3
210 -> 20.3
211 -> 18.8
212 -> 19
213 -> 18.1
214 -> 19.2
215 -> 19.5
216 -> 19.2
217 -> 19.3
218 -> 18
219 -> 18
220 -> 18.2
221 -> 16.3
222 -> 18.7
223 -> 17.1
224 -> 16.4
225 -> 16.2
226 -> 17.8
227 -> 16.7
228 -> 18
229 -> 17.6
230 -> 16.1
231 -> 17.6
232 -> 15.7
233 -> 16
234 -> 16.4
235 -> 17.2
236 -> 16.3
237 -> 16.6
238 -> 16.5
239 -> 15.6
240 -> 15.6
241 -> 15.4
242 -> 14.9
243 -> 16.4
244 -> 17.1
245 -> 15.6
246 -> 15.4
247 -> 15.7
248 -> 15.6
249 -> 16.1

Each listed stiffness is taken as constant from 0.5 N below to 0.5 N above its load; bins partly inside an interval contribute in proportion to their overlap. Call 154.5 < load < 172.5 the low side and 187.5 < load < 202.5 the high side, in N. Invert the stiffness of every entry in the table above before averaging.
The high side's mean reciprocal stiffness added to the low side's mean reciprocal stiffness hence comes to 0.144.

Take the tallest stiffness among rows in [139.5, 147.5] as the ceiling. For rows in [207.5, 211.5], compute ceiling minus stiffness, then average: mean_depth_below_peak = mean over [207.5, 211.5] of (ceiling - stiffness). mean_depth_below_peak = -2.1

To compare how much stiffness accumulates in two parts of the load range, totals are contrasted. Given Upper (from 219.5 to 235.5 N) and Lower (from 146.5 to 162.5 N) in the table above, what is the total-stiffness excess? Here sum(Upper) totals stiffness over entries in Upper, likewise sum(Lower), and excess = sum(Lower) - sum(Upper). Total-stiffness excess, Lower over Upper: -26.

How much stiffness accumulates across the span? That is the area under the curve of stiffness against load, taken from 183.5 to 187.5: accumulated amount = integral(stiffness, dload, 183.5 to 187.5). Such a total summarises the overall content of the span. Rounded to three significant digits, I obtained 66.4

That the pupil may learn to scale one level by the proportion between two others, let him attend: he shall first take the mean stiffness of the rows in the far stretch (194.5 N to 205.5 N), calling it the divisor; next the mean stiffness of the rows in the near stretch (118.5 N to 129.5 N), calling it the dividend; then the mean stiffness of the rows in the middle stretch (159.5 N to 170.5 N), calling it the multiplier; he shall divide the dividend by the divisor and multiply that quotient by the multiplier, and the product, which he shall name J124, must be 15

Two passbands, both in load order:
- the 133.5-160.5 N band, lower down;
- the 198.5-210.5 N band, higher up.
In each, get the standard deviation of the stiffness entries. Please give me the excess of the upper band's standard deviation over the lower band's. 1.4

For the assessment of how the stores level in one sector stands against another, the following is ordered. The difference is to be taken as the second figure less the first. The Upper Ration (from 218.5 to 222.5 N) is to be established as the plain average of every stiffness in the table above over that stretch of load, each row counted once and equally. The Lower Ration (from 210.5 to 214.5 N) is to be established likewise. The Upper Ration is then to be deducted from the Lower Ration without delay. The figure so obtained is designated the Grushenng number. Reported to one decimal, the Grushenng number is 1.0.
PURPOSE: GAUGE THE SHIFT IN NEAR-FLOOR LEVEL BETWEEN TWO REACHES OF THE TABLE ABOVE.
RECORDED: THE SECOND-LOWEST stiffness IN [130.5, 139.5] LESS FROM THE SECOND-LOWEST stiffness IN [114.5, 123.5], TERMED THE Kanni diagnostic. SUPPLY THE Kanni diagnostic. 0.1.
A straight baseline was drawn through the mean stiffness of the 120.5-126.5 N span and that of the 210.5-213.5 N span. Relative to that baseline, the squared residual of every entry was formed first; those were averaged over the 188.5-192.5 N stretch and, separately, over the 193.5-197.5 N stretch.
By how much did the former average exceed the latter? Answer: -26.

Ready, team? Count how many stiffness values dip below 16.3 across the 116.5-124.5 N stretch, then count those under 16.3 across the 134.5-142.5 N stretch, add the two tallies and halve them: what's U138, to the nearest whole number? 7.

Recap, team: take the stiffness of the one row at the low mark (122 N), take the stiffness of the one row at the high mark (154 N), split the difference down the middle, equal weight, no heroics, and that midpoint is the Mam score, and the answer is 15.4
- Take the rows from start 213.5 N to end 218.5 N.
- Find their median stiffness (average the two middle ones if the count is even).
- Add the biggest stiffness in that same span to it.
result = 38.7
